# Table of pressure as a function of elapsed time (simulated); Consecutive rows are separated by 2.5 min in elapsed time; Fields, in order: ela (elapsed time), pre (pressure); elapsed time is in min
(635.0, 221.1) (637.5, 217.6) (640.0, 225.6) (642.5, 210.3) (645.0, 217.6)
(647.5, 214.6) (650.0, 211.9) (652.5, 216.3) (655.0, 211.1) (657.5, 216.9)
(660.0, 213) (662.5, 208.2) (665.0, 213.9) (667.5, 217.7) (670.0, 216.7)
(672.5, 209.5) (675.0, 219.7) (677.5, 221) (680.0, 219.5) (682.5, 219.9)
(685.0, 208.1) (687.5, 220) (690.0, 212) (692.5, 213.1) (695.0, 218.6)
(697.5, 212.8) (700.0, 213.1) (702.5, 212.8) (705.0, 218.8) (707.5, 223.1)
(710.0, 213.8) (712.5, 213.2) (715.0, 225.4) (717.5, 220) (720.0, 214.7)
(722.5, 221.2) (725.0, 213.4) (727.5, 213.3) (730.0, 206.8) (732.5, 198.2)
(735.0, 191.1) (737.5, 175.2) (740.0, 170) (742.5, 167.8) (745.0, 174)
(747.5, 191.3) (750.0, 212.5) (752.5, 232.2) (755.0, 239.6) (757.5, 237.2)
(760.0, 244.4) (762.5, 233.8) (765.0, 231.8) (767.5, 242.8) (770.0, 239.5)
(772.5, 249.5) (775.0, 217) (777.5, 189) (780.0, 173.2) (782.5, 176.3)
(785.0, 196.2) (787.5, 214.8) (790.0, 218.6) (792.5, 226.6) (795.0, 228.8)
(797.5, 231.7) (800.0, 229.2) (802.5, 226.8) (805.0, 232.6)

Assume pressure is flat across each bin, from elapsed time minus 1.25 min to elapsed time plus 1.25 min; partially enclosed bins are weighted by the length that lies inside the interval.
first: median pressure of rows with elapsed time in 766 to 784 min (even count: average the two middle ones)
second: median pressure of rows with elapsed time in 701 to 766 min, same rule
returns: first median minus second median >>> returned 3.4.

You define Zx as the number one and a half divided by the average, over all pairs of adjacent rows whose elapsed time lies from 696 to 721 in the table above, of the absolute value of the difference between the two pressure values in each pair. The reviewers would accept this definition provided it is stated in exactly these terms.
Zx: 0.31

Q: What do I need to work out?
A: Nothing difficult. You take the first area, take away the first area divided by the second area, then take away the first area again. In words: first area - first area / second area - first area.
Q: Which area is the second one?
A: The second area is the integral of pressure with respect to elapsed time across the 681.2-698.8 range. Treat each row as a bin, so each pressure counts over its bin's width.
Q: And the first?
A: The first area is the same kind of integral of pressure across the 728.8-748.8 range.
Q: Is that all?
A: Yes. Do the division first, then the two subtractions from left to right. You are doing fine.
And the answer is -1.0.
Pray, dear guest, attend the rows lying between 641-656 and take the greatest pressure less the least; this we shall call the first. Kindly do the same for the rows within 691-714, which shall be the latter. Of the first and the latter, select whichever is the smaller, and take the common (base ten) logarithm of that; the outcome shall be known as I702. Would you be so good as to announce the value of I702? 0.86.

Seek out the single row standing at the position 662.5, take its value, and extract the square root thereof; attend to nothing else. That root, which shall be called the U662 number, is 14.4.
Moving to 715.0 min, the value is 15.0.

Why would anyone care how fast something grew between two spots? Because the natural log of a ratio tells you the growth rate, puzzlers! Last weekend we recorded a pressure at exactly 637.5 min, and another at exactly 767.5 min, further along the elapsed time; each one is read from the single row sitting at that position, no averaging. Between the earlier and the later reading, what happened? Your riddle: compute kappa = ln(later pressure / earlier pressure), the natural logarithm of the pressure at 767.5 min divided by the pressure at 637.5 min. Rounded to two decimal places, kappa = 0.11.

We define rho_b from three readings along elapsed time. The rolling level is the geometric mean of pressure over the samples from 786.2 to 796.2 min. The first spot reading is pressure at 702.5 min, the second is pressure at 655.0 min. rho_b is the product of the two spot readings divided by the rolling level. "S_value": 202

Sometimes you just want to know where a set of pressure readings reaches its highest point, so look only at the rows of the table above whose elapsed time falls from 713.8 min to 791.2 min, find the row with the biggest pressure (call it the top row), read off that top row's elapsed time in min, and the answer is 772.5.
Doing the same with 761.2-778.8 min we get 772.5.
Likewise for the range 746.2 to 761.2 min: 760.0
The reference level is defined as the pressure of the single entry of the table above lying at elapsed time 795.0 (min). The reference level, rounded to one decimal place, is 228.8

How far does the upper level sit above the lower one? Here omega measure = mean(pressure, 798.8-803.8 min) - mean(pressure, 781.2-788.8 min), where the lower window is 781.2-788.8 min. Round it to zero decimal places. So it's 32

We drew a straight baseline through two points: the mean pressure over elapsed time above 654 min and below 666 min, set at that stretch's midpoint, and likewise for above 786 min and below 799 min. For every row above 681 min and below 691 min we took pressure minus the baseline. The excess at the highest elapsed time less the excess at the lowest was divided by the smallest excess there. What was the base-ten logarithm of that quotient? 0.11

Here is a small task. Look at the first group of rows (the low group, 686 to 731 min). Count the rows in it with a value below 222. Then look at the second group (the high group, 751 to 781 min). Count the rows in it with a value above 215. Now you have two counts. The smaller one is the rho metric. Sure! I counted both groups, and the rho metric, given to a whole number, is 10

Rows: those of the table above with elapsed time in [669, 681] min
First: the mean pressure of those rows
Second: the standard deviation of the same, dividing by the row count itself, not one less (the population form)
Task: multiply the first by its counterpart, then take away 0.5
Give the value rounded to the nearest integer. 898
